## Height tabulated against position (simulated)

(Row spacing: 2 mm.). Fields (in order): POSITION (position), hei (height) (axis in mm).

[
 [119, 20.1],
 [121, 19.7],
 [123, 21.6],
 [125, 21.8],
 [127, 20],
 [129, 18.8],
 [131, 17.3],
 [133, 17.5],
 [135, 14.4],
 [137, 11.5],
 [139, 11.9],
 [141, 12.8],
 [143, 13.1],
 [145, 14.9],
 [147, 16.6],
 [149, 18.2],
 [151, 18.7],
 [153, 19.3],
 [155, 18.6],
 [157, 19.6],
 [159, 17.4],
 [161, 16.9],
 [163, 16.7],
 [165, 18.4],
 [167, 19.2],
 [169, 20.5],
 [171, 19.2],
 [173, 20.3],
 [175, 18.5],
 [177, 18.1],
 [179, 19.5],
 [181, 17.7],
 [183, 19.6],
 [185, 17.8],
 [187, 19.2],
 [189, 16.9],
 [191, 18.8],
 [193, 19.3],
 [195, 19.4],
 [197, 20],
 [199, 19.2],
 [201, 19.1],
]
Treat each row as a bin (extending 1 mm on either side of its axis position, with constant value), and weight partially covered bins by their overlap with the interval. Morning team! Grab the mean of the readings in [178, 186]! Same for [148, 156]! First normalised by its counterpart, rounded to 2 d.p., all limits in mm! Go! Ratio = 1.00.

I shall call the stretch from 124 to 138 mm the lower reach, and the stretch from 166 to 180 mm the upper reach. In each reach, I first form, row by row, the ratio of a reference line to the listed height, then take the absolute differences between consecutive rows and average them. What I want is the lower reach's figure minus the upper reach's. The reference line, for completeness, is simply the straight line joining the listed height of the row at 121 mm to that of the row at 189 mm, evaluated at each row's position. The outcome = 0.08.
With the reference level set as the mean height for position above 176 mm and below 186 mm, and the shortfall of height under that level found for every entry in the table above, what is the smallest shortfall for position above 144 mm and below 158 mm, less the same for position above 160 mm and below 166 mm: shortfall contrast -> -1.2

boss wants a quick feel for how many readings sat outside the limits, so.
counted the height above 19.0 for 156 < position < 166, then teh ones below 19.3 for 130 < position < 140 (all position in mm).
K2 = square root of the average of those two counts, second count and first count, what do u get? 1.73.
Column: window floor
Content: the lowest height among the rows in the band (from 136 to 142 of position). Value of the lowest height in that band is 11.5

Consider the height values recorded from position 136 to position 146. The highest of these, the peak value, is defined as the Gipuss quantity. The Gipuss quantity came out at 14.9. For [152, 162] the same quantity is 19.6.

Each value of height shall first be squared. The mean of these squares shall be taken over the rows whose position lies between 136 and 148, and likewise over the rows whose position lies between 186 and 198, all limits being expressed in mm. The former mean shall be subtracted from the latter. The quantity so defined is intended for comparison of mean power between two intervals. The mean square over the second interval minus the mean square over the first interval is 175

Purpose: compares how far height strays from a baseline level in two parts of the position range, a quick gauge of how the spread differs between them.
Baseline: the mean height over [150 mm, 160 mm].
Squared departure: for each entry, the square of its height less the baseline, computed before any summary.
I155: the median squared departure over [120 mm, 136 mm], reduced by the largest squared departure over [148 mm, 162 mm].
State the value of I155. -1.5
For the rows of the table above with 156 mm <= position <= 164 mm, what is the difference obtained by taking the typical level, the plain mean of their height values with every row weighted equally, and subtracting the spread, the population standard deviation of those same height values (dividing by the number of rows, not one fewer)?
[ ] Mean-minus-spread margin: 16.5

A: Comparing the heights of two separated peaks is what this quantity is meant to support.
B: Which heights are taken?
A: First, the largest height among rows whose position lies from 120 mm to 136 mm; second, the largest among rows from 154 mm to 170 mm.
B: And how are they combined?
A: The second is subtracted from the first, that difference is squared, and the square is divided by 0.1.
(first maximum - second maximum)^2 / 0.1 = 17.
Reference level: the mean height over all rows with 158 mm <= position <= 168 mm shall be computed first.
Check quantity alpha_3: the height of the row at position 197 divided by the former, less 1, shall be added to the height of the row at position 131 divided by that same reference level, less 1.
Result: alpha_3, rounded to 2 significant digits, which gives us 0.10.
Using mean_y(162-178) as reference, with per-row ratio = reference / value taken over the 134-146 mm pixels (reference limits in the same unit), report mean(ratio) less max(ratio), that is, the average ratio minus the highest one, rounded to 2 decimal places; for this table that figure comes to -0.19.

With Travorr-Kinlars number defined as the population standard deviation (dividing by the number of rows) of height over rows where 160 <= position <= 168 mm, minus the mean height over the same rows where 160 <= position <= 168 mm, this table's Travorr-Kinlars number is -16.8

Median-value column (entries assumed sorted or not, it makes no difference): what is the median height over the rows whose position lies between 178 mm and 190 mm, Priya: 18.5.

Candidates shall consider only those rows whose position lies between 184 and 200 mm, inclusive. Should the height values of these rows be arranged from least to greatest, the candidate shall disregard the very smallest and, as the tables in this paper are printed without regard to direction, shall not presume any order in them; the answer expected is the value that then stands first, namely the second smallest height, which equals 17.8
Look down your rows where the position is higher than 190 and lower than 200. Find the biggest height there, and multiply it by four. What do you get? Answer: 80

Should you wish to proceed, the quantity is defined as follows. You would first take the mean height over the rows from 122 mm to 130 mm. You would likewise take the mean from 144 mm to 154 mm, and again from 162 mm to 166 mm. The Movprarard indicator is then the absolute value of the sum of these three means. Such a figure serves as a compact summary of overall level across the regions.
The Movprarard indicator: 56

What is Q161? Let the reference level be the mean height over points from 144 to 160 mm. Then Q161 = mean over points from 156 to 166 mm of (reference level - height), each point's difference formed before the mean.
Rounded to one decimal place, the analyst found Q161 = 0.1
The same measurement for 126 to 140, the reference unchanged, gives 2.0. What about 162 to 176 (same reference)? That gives -1.1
